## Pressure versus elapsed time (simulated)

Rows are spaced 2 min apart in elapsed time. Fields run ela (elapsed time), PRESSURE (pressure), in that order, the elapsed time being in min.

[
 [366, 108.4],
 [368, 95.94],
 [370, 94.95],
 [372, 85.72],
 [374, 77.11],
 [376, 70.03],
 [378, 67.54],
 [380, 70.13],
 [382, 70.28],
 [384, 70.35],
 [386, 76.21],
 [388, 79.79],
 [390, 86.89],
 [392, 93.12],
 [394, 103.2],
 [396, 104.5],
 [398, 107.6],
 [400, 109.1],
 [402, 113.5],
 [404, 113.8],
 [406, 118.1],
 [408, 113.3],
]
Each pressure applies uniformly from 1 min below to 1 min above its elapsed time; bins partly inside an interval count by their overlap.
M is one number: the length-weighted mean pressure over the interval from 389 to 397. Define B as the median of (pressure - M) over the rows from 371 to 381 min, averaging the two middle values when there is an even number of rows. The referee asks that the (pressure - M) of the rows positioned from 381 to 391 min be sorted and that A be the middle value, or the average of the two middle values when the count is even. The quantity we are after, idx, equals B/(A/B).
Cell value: -35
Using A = -21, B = -26.8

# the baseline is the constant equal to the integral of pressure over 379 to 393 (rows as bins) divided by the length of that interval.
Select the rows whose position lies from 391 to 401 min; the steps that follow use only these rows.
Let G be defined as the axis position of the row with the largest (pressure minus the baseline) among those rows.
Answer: 400 min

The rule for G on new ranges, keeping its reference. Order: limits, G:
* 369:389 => 370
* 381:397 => 396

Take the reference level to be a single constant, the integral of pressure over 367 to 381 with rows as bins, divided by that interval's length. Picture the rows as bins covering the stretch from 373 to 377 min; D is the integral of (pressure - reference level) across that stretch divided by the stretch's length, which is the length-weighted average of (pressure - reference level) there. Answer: -7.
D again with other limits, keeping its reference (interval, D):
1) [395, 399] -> 26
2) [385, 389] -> -2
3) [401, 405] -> 33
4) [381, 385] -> -10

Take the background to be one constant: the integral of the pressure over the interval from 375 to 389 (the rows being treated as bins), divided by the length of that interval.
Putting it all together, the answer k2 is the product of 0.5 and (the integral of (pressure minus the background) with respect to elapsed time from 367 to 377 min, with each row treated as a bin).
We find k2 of 64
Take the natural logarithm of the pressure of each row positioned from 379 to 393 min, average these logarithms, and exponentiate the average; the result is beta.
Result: 78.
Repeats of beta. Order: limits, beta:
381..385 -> 70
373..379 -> 71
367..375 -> 88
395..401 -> 107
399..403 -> 111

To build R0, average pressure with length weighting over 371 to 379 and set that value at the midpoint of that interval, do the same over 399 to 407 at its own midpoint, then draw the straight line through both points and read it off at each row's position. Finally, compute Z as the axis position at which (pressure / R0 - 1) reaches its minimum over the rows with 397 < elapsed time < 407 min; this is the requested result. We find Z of 404 min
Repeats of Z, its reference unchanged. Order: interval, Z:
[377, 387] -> 384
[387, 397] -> 388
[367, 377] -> 376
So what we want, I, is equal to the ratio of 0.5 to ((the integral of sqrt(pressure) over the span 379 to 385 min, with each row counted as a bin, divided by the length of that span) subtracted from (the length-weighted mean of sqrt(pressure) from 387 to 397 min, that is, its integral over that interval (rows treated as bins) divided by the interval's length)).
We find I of 0.4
